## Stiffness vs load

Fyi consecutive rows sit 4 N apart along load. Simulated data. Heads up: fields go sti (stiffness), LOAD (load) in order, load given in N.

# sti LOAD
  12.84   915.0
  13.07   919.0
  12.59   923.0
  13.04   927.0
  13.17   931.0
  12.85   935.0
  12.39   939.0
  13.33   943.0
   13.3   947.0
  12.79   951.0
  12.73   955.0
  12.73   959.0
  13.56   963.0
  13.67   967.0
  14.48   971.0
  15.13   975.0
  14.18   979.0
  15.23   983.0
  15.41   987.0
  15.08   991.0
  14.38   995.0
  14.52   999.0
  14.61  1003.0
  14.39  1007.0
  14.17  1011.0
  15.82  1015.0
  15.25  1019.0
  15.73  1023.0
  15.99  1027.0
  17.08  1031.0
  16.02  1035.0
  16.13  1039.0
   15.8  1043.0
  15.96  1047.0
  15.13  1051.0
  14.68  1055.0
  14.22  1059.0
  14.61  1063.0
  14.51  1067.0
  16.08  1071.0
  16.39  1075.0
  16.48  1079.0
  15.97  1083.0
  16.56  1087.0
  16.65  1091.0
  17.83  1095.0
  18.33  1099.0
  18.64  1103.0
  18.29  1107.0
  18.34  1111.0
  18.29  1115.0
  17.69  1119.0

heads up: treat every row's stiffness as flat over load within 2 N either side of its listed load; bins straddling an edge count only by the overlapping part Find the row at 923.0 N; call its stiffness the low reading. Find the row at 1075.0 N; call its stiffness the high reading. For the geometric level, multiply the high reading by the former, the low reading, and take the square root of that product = 14.4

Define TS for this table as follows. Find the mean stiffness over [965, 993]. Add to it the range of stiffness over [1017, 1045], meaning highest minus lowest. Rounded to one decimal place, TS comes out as 16.6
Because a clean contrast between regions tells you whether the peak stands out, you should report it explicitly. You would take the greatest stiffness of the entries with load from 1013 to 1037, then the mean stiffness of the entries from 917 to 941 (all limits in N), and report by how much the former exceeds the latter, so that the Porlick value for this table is 4.2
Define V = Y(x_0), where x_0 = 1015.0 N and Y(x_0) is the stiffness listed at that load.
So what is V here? 15.82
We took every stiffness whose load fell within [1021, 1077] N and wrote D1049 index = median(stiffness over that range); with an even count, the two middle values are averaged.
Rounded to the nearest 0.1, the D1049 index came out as 15.9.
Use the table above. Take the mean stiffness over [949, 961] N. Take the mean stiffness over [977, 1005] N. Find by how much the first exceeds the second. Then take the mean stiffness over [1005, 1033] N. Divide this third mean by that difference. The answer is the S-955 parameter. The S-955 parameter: -7.7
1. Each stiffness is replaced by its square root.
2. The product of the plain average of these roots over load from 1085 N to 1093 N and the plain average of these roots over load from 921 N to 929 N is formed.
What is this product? 14.6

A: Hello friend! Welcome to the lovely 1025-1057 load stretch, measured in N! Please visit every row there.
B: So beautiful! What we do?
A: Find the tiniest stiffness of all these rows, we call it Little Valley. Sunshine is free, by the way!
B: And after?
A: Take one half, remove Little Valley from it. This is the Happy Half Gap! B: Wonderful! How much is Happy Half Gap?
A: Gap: -14.2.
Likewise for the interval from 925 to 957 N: -11.9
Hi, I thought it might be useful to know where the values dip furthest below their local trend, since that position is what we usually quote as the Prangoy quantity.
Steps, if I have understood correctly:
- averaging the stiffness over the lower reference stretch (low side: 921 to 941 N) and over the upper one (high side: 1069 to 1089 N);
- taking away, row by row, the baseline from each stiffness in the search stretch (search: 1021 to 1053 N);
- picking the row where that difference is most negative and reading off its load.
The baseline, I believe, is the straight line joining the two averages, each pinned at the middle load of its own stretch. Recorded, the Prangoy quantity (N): 1051.0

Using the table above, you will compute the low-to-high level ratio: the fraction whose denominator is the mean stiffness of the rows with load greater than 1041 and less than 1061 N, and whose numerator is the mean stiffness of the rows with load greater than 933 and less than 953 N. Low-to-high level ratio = 0.85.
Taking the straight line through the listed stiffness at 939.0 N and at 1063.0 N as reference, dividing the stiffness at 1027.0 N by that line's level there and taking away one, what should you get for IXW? 0.145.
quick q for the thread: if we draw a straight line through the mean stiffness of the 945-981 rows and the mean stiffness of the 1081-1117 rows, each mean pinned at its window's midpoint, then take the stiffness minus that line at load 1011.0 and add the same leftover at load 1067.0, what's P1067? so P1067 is -3.1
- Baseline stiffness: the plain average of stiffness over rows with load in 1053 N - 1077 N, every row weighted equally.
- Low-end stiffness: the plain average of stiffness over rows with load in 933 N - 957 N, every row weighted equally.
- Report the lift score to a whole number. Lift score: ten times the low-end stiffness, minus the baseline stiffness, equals 114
